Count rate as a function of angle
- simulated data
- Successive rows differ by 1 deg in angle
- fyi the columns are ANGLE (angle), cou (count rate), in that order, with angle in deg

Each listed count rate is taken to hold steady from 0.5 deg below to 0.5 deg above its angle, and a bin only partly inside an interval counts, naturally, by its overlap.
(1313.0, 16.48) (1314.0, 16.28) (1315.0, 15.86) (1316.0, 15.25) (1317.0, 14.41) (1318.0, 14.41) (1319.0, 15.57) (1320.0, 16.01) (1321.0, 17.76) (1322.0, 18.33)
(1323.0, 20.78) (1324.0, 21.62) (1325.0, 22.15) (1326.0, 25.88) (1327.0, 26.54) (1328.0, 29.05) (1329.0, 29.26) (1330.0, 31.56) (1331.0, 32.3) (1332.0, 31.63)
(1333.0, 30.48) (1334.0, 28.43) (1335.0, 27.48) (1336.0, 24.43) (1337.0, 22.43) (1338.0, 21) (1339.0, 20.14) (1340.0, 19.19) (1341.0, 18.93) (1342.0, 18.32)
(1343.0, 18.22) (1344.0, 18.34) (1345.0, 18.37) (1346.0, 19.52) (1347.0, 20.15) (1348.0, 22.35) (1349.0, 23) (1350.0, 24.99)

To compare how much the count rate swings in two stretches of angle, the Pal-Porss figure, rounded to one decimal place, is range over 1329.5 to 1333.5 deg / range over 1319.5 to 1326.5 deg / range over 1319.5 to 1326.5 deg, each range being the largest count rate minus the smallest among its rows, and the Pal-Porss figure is 0.0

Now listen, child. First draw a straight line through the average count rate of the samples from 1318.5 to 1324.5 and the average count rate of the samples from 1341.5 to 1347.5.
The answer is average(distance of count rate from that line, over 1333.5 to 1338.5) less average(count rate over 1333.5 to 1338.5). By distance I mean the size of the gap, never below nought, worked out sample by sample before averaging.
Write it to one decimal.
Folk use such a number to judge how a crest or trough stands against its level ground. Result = -18.6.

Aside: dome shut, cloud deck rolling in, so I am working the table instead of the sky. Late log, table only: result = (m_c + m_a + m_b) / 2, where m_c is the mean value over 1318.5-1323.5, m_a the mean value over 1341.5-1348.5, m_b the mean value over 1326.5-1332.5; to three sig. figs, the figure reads 33.5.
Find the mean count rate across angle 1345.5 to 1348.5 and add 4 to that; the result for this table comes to 25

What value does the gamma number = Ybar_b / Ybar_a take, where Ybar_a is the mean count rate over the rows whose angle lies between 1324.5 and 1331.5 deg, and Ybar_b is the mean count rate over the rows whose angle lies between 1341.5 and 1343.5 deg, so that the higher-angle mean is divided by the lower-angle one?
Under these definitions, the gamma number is 0.7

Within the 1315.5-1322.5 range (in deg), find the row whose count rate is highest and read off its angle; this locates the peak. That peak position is 1322.0 deg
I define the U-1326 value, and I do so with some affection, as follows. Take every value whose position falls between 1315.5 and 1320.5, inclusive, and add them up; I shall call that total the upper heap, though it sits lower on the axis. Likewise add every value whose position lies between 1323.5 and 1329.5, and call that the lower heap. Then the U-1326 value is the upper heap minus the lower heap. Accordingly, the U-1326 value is -79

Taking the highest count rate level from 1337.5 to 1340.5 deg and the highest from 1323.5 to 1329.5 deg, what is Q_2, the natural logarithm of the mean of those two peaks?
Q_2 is 3.22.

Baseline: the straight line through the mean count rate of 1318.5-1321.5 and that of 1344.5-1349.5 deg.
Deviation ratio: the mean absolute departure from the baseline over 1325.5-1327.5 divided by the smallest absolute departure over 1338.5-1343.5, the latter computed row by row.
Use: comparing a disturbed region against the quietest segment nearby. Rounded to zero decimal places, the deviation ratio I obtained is 22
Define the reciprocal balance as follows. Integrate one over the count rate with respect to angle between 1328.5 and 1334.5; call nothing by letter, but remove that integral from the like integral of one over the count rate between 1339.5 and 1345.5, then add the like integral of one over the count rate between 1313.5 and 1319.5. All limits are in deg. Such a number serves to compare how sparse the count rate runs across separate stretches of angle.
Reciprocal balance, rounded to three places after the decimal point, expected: 0.520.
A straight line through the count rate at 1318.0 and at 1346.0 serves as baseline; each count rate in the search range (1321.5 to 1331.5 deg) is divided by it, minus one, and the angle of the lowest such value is 1322.0 deg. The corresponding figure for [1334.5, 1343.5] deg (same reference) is 1343.0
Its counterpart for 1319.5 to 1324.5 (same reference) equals 1320.0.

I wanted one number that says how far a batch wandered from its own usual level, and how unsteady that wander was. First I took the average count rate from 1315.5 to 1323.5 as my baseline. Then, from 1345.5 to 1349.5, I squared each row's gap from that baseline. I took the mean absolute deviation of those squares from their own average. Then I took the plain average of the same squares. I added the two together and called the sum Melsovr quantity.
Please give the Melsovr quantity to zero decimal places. 37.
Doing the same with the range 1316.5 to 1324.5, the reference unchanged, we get 14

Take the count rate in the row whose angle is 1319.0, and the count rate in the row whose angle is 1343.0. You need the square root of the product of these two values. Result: 16.8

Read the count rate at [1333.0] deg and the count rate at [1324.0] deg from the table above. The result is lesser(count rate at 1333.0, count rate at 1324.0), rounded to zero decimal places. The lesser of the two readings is 22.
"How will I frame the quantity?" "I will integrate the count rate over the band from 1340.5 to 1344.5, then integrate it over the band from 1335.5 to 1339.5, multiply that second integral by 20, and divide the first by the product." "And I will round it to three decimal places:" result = 0.042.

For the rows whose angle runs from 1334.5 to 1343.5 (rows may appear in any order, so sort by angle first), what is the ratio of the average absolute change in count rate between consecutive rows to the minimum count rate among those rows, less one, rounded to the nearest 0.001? -0.936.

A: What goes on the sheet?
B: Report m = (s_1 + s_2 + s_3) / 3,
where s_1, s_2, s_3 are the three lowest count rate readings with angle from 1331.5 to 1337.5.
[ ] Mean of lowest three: 25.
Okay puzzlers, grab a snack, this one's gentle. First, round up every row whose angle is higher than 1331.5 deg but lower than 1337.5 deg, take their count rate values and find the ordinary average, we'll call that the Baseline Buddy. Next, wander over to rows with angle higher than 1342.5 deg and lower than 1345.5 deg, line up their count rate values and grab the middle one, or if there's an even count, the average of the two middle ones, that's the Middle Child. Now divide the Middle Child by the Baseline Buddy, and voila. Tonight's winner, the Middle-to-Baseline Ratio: 0.67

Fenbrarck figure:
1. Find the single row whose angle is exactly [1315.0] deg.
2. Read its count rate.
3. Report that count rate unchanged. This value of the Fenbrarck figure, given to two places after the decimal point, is 15.86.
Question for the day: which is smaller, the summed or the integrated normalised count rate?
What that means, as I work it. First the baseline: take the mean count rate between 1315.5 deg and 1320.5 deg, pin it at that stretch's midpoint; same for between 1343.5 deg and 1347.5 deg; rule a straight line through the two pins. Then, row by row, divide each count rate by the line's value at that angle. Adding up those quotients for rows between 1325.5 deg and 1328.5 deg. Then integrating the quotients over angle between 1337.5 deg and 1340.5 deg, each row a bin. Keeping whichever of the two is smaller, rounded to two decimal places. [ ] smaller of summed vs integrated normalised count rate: 3.32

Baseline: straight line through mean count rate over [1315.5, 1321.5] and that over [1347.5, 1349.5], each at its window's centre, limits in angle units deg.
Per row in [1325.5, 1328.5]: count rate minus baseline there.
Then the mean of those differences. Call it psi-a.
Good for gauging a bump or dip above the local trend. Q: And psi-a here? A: 10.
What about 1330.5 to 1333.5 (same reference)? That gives 13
